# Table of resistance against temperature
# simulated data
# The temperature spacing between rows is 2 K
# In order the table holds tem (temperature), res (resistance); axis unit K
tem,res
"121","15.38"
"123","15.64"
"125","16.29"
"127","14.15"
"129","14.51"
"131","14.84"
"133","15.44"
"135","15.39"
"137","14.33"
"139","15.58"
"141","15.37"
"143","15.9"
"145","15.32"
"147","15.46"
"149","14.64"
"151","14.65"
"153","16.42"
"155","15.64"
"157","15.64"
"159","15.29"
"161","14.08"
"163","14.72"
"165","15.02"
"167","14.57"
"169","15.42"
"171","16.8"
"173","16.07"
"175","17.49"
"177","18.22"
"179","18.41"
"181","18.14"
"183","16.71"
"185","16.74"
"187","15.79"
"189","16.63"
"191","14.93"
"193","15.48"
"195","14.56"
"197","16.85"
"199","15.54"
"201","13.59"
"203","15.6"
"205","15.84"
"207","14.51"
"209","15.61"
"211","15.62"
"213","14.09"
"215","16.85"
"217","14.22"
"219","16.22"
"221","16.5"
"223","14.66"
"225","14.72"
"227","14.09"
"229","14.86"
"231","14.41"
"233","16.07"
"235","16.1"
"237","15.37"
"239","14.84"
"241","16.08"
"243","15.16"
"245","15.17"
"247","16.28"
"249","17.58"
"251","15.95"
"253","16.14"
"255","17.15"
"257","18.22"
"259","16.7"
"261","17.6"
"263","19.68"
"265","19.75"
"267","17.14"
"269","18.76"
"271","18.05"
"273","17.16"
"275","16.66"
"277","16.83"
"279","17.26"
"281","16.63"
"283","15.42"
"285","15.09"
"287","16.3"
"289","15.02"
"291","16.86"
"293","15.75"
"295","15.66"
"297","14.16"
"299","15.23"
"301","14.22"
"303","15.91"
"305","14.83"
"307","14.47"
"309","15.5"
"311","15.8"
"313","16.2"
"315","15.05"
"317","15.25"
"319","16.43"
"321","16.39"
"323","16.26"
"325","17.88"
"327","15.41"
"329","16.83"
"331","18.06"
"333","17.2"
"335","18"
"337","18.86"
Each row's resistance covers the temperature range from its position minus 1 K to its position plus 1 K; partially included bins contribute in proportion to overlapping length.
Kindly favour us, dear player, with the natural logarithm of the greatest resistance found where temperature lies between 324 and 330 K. 2.884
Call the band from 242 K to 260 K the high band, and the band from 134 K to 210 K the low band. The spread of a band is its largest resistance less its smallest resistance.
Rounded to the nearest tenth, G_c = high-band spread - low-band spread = -1.8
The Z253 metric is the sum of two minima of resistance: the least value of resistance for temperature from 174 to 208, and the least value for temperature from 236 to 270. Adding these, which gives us 28.4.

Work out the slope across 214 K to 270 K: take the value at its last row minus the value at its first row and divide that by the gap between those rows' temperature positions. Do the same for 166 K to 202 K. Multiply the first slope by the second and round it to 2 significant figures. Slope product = -0.0010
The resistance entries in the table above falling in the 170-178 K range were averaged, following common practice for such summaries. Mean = 17.1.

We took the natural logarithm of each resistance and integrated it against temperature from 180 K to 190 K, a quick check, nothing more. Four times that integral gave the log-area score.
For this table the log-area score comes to 113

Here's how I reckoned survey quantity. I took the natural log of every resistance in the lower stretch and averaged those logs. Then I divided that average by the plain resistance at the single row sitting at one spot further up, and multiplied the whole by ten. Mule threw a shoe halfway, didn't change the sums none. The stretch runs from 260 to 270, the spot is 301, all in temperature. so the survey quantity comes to 2.05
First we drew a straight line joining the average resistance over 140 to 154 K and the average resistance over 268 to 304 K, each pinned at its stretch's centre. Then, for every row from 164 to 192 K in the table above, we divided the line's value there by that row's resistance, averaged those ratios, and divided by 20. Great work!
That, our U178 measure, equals 0.0474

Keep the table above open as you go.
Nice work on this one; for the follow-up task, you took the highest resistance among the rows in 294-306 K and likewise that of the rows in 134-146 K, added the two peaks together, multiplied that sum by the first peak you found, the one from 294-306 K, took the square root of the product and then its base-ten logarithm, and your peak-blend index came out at 1.352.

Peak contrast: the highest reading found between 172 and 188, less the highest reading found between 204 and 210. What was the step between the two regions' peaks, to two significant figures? 2.6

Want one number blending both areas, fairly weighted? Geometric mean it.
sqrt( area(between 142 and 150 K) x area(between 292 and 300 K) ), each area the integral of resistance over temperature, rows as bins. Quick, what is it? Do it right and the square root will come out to 122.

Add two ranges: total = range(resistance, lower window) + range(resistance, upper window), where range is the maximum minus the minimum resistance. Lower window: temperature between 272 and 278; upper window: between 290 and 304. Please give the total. 3.2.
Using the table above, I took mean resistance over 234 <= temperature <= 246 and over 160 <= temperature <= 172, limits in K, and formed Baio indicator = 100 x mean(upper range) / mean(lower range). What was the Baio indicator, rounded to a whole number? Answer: 102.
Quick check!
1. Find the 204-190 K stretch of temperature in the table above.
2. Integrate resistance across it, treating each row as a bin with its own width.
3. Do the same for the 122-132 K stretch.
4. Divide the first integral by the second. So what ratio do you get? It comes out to 1.4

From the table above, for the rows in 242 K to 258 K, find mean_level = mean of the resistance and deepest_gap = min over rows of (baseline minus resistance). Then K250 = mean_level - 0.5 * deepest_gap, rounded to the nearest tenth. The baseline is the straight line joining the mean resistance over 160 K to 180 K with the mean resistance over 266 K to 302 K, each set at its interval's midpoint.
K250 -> 17.5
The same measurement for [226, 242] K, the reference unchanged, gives 15.2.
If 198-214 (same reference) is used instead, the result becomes 14.9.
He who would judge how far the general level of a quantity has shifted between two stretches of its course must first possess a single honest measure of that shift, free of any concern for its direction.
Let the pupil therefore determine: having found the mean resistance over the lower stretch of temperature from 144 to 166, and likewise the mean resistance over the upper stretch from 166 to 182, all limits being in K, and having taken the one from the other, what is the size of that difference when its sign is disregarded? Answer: 1.7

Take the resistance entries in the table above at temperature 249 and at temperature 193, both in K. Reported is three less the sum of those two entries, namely -30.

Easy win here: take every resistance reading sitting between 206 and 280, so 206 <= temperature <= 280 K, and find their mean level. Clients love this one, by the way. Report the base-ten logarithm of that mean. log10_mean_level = 1.21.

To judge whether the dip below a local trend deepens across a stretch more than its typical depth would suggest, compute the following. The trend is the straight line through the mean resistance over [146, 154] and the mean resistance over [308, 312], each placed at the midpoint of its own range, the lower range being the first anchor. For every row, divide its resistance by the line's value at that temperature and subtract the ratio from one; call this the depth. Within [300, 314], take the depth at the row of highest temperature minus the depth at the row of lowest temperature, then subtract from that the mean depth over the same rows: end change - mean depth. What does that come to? -0.15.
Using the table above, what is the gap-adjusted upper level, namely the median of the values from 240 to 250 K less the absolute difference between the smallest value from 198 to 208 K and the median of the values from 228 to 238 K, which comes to 14.3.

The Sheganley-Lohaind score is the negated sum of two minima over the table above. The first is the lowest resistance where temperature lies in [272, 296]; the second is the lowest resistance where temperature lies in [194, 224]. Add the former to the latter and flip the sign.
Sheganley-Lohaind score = -28.6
